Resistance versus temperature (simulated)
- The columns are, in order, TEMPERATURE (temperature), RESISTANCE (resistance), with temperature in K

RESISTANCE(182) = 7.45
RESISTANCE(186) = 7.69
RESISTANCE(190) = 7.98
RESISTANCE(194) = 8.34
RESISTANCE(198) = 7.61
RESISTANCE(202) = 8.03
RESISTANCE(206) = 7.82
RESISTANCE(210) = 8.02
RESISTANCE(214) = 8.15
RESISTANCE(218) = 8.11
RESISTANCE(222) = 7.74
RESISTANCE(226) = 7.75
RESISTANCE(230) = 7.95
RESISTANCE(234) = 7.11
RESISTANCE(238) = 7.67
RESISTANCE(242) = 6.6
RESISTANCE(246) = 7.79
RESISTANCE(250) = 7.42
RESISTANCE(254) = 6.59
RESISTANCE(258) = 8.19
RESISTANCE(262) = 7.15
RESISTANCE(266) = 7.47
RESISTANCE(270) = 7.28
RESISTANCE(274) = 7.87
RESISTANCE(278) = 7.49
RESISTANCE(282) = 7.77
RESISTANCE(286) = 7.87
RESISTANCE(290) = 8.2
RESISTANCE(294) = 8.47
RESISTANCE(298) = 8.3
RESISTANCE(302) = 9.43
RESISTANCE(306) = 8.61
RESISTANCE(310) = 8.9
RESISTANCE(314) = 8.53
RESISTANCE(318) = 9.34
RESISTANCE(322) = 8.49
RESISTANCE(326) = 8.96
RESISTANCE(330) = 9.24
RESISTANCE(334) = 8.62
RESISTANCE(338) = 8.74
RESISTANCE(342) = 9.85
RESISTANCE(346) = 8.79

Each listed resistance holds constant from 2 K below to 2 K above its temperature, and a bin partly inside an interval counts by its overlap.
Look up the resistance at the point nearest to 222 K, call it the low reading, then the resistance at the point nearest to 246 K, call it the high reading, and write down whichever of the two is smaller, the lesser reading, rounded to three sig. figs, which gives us 7.74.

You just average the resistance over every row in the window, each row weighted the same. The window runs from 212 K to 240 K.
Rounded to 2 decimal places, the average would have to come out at 7.78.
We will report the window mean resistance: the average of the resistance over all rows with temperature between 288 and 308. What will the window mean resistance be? 8.6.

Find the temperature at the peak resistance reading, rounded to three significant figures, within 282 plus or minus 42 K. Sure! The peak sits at 302 K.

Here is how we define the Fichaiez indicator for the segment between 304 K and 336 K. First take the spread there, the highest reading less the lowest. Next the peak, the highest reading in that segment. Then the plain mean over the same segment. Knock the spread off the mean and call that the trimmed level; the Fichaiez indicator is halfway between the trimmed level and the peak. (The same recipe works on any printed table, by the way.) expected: 8.7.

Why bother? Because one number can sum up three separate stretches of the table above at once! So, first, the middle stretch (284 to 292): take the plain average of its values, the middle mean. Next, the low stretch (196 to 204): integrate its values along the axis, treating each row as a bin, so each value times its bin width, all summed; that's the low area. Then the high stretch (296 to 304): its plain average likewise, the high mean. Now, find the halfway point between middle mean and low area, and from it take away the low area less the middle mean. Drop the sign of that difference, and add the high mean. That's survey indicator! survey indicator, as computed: 28.1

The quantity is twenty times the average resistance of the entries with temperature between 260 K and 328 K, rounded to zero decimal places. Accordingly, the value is 165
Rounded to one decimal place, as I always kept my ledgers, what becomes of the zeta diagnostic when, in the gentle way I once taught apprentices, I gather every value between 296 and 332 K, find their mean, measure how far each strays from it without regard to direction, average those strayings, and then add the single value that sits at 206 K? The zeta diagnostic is 8.2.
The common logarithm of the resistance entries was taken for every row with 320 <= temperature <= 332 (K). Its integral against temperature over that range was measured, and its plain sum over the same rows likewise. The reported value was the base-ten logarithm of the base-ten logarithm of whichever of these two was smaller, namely -0.343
